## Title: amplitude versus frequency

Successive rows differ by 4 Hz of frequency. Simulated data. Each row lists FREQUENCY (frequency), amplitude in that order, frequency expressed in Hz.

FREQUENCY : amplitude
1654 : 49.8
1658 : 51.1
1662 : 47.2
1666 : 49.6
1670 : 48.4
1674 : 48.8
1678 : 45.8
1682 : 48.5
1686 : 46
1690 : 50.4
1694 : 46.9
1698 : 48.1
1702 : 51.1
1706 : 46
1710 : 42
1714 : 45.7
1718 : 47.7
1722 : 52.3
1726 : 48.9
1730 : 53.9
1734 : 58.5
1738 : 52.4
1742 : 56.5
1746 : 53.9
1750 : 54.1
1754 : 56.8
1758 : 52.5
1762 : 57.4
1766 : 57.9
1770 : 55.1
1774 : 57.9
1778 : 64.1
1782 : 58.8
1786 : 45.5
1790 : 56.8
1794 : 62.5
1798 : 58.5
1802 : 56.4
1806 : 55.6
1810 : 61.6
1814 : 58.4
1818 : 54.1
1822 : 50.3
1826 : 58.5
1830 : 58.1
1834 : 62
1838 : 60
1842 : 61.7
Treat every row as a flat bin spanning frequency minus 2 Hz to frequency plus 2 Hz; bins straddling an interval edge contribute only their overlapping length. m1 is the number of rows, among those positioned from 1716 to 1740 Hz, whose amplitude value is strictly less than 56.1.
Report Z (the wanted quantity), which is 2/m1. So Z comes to 0.4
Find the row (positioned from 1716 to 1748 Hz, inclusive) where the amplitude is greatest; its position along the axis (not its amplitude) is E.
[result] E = 1734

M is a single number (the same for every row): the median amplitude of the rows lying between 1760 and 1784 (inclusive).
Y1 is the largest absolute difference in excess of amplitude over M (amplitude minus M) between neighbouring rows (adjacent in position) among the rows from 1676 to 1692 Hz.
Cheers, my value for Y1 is 4.4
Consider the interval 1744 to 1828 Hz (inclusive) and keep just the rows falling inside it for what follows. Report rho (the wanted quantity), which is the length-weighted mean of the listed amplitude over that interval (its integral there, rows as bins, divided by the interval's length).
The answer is 56.5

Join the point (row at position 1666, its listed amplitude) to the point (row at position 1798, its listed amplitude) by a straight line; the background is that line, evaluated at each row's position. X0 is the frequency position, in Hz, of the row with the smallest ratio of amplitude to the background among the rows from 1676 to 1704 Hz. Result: 1686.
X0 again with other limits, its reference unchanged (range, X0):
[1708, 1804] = 1786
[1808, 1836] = 1822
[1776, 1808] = 1786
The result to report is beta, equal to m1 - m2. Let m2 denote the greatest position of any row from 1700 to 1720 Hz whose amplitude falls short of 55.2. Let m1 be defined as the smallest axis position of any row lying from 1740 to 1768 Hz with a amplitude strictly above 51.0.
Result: 24 Hz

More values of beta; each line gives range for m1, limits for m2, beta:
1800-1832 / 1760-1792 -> 16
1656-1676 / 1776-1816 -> -128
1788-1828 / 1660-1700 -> 92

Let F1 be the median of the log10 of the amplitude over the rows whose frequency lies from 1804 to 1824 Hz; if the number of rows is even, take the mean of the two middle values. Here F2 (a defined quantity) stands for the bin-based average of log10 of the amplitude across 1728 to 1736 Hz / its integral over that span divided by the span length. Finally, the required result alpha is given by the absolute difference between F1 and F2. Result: 0.004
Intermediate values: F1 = 1.75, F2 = 1.75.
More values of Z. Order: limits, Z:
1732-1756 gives 0.7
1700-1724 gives 0.3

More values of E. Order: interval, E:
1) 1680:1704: 1702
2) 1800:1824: 1810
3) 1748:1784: 1778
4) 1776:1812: 1778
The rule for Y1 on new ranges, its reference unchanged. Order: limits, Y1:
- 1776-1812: 13.3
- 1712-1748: 6.1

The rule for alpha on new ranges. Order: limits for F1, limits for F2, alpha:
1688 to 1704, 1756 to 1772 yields 0.053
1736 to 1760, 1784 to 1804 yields 0.013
